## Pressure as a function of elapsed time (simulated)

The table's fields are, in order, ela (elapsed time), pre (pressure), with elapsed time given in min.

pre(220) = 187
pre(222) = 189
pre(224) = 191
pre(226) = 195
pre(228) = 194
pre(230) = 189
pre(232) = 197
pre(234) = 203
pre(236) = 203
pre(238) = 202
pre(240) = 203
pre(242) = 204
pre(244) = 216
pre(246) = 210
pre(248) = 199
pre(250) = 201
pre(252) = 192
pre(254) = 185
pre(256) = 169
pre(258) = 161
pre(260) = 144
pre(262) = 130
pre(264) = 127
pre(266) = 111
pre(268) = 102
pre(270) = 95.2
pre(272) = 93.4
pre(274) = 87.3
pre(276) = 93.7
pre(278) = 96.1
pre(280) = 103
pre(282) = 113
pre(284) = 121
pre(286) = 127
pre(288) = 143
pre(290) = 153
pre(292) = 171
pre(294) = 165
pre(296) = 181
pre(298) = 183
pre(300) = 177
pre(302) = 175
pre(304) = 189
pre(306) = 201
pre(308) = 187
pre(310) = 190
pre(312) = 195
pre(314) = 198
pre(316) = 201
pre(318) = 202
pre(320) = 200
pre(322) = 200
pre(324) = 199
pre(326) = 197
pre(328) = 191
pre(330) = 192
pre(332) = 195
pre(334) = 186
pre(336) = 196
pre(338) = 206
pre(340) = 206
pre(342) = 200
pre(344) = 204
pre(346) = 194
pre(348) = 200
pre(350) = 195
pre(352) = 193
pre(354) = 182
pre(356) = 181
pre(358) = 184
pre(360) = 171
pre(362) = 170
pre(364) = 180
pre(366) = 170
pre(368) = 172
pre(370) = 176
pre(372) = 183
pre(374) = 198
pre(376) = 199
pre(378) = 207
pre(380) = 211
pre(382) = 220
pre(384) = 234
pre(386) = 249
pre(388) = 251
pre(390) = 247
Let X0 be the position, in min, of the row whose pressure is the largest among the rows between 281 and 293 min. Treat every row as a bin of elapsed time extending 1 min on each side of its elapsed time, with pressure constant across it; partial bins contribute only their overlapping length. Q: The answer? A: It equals 292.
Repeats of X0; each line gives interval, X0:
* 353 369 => 358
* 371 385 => 384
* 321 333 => 322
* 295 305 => 304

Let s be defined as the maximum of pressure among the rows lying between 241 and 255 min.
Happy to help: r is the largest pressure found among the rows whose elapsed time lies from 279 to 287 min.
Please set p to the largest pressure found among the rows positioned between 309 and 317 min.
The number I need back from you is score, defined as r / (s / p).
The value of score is 118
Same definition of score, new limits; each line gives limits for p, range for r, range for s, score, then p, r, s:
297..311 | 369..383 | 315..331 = 219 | 201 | 220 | 202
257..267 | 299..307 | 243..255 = 150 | 161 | 201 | 216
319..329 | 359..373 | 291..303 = 200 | 200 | 183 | 183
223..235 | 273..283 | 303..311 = 114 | 203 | 113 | 201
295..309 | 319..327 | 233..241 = 198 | 201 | 200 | 203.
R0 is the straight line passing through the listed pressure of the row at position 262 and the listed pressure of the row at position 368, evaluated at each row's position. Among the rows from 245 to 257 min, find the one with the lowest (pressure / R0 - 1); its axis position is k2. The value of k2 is 256 min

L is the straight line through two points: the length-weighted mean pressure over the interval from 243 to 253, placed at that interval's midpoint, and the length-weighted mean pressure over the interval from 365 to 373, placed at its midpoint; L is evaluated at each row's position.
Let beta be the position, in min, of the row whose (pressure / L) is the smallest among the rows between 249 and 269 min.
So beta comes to 268 min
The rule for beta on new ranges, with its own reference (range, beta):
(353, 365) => 362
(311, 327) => 312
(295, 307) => 302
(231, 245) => 232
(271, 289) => 274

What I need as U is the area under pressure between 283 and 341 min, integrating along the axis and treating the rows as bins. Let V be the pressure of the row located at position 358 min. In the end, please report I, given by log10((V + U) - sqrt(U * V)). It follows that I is 3.97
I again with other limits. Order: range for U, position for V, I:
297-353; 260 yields 3.99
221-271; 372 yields 3.89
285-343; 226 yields 3.98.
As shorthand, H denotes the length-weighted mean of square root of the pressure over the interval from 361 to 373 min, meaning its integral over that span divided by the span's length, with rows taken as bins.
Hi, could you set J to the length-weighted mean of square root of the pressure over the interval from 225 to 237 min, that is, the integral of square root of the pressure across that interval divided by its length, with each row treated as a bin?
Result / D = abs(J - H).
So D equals 0.8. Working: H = 13.2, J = 14.0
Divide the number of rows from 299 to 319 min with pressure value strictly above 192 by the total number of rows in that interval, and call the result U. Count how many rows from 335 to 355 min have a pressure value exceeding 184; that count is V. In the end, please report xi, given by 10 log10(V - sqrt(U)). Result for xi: 9.2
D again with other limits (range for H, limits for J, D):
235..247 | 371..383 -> 0.1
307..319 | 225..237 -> 0.0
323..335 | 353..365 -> 0.6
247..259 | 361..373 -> 0.3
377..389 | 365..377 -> 1.6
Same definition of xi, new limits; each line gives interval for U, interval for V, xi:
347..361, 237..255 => 9.2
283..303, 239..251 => 7.8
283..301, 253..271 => 0.0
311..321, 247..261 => 4.8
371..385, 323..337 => 7.8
